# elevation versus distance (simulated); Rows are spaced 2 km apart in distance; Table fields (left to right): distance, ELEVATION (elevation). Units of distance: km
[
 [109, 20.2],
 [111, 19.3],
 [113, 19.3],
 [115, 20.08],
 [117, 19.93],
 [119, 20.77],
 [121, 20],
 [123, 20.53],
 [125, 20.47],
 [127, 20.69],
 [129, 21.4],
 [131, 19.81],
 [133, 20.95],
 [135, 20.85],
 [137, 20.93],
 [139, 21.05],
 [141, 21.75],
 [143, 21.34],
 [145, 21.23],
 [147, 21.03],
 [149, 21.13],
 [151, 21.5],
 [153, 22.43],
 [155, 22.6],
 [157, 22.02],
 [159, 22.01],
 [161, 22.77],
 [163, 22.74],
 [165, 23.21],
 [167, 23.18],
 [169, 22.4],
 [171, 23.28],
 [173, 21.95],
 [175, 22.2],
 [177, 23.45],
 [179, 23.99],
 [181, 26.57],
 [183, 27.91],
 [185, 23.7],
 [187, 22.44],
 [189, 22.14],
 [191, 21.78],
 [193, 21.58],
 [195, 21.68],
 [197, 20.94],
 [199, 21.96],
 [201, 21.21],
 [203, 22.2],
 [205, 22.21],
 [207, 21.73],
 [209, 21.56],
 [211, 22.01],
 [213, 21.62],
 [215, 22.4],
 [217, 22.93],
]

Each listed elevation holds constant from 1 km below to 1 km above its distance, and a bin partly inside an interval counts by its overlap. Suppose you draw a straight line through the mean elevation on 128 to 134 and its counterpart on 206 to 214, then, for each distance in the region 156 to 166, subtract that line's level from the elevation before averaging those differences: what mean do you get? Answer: 1.4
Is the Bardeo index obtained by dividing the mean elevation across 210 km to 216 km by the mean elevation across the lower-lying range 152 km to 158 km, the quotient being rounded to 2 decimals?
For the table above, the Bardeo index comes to 0.98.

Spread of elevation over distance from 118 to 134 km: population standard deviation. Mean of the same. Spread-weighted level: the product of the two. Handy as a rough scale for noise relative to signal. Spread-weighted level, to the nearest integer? 10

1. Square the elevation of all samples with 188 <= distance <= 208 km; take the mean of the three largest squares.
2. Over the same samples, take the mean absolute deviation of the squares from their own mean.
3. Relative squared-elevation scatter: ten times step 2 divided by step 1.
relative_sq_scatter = 0.28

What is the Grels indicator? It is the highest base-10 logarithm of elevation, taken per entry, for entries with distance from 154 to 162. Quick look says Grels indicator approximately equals 1.36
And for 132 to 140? 1.32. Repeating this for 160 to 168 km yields 1.37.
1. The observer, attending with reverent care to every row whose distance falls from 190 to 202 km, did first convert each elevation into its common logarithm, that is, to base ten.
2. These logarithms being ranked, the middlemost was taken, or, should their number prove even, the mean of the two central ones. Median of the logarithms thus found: 1.34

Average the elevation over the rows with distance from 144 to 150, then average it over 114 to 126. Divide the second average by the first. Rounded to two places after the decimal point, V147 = 0.96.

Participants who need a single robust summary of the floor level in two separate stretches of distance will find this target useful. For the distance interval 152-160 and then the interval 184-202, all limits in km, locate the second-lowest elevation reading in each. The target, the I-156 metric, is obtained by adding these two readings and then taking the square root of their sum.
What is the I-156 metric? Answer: 6.57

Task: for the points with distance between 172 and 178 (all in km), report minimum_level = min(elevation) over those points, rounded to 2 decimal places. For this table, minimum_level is 21.95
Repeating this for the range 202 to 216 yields 21.56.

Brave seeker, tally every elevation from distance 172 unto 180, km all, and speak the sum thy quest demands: 92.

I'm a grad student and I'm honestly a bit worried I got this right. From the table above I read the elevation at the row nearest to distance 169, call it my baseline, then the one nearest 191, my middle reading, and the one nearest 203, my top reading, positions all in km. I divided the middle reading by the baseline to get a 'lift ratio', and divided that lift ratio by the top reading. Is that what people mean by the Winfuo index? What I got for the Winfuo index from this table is 0.044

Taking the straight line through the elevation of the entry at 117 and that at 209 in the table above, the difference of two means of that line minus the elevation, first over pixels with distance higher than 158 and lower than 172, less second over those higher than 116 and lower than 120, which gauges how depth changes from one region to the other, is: -1.6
